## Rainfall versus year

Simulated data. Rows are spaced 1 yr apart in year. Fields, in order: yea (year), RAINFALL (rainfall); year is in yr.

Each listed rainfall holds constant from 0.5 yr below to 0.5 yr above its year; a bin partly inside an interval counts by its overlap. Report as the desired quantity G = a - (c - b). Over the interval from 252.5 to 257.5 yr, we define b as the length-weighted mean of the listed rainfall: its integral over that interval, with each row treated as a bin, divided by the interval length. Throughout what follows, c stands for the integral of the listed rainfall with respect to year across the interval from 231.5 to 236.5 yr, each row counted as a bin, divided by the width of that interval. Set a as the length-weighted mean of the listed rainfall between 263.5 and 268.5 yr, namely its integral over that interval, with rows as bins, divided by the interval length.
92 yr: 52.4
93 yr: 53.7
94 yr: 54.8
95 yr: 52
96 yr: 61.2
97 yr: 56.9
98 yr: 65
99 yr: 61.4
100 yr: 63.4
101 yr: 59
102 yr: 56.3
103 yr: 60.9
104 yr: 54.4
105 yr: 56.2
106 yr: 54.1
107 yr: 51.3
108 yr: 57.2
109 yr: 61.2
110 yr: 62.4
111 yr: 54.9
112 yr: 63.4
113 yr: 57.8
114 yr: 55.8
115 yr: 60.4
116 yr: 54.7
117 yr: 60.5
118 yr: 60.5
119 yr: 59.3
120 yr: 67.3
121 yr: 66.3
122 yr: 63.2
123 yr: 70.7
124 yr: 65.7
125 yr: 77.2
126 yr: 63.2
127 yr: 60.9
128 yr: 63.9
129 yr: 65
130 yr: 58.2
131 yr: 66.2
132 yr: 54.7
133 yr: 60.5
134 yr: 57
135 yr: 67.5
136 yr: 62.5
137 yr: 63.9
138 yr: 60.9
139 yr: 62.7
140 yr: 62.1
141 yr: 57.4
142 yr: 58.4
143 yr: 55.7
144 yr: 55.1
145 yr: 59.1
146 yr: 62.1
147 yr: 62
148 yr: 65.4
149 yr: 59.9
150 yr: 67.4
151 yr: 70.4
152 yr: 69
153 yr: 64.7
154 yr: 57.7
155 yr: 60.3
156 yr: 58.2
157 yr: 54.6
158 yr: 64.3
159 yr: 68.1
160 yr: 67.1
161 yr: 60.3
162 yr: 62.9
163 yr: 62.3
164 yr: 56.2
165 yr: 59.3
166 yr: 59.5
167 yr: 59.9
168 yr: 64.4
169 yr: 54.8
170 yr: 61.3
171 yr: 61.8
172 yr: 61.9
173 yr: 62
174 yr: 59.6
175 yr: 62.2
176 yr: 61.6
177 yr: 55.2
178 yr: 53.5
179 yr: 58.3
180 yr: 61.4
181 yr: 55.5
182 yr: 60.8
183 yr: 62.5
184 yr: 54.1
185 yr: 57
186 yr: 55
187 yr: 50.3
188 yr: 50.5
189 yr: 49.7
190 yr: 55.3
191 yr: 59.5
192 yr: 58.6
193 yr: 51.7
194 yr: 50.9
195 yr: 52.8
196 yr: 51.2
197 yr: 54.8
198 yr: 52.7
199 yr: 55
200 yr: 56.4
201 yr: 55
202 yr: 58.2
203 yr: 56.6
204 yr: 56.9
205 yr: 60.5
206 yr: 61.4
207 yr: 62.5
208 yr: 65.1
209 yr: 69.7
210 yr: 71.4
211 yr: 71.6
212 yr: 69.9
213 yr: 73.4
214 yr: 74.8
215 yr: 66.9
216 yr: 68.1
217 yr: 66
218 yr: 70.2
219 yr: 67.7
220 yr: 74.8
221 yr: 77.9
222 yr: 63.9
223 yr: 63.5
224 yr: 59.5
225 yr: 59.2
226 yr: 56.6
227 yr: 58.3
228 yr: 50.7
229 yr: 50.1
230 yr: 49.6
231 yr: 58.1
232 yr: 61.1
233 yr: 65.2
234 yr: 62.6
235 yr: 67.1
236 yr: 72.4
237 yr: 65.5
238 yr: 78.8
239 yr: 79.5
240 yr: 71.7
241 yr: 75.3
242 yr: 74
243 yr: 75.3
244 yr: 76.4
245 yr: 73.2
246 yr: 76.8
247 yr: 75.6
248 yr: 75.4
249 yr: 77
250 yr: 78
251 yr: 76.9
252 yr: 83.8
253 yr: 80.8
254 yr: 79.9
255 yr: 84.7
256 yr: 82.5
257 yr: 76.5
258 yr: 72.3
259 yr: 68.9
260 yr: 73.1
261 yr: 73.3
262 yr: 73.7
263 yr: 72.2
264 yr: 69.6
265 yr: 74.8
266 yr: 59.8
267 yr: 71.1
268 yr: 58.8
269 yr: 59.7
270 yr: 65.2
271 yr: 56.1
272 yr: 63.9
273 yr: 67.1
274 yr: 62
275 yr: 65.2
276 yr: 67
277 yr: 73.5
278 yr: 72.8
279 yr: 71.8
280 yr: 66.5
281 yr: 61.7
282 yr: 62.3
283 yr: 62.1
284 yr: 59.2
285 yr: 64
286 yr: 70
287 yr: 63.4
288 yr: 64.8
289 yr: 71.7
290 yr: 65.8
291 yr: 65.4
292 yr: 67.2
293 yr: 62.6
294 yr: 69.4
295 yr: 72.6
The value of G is 82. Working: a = 66.8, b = 80.9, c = 65.7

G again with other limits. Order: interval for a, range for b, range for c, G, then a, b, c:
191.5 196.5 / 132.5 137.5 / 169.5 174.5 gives 54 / 53.0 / 62.3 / 61.3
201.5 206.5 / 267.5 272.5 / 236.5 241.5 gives 45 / 58.7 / 60.7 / 74.2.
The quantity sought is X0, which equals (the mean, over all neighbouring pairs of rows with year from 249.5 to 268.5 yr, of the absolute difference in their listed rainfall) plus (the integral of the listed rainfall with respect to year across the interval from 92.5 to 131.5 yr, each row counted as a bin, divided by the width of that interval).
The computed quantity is 65.2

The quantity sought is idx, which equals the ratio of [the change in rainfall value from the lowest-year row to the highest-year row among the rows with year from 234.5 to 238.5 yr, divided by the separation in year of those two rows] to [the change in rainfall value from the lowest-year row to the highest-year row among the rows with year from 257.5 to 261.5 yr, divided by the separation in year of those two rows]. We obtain 11.7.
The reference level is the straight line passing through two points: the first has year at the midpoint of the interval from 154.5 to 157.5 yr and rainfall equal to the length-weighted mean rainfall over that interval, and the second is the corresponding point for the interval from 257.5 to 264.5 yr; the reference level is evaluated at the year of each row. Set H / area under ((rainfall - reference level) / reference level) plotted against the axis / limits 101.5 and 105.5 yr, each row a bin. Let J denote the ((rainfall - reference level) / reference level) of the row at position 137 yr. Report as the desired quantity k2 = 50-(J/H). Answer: 49.68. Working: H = 0.50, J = 0.16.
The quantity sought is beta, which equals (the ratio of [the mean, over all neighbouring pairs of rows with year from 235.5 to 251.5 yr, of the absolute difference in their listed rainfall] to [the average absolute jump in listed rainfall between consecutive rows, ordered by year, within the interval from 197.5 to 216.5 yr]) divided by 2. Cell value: 0.71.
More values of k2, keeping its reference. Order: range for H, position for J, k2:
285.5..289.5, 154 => 50.01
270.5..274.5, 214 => 50.23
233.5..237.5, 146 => 51.14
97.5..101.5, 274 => 50.16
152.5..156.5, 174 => 50.05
